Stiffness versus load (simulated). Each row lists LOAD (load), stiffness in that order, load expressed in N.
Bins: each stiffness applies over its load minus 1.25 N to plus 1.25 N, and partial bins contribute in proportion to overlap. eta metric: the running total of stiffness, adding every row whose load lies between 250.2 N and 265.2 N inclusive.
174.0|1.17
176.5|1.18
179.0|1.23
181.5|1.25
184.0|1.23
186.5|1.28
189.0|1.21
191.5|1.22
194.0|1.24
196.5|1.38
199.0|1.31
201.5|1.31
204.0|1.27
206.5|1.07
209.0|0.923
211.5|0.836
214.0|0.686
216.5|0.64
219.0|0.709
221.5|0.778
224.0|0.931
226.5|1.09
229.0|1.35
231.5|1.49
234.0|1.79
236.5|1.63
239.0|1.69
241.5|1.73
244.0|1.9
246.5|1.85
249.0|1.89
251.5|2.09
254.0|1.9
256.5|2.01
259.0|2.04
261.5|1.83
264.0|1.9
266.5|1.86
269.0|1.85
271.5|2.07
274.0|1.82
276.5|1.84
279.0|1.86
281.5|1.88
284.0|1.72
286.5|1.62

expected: 12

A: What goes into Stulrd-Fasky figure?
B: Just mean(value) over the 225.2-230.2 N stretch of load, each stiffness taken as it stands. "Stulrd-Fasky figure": 1.22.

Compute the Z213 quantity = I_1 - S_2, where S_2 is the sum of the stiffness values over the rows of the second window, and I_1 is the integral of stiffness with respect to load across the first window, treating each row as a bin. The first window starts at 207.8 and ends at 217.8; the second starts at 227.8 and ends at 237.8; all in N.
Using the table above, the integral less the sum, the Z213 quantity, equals 1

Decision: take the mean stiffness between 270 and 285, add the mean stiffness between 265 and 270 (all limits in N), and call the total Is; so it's 3.7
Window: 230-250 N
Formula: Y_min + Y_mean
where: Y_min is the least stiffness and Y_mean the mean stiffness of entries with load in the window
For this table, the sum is 3.2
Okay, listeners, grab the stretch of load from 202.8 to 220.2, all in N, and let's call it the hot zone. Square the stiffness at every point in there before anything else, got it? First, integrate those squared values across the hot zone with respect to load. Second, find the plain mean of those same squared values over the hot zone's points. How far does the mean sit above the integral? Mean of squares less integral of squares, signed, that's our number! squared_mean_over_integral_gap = -13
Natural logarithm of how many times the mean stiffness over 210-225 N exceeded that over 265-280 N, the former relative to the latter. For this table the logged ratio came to -0.90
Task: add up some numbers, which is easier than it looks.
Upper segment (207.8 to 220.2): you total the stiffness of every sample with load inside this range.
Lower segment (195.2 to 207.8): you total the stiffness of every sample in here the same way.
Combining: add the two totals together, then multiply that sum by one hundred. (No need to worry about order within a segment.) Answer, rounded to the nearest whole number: 1013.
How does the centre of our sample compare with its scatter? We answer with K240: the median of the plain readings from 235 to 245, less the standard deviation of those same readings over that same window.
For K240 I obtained 1.6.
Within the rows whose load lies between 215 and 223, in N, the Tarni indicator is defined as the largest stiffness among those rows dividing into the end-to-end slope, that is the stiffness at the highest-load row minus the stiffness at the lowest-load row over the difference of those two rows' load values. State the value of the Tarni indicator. 0.04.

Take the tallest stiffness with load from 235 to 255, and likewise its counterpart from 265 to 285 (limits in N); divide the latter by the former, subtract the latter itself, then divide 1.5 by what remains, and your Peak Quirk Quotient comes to -1.4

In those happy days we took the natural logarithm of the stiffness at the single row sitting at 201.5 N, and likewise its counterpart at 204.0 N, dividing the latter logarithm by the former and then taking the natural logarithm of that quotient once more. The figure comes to -0.1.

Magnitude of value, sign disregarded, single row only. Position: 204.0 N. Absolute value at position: 1.27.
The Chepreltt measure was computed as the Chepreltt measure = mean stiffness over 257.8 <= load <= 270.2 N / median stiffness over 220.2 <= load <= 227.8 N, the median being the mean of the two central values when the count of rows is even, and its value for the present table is 2.04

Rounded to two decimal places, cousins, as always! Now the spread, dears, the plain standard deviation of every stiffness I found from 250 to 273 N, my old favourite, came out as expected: 0.10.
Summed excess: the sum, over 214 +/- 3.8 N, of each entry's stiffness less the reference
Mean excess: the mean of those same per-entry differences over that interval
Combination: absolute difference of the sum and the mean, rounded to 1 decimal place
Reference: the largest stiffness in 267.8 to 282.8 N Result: 2.7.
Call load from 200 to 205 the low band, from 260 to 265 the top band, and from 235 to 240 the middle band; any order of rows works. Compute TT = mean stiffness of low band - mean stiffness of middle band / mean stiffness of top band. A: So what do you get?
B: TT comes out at 0.40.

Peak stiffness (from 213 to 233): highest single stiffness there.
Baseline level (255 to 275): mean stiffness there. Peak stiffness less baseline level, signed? -0.43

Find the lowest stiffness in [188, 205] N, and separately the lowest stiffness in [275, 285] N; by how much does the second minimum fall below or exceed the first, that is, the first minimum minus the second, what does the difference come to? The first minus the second -0.5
